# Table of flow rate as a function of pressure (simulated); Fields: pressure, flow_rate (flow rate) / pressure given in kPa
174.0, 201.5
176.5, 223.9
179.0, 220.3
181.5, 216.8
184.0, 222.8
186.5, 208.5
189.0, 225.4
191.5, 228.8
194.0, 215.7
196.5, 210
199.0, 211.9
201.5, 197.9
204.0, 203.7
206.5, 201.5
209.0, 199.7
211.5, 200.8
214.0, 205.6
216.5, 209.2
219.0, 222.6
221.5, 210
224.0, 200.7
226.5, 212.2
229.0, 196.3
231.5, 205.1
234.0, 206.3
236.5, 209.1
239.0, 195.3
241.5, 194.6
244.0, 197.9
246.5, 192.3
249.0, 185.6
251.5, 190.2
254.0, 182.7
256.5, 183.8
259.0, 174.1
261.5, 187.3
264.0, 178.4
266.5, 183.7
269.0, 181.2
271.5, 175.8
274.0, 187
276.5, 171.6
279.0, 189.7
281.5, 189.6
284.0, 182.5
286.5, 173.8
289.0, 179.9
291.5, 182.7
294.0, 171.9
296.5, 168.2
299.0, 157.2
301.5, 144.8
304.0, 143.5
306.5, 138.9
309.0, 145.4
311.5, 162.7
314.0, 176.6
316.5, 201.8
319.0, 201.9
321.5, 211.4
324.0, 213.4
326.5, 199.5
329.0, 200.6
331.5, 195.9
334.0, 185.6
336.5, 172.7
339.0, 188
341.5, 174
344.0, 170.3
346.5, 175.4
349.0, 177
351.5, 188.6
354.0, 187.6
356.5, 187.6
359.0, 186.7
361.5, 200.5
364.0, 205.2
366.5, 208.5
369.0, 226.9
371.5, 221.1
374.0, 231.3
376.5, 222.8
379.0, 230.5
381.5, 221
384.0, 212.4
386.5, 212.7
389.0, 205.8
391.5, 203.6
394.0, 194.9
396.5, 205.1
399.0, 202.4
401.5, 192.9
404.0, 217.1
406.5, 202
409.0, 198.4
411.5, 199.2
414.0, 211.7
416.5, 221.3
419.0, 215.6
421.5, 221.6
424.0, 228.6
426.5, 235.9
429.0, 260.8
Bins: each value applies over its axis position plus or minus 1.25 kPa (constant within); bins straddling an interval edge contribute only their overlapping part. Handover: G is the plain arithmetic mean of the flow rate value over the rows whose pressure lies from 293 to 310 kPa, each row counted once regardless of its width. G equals 153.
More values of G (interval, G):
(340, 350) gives 174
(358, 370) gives 206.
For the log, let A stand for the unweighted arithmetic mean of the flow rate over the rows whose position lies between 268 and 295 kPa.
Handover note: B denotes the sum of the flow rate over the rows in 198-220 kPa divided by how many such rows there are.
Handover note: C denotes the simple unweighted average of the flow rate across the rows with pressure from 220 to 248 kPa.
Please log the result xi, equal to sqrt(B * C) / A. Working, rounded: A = 181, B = 206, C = 202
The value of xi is 1.13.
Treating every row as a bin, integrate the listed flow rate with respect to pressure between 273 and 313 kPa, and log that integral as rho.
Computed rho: 6721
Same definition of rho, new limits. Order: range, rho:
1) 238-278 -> 7402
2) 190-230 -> 8324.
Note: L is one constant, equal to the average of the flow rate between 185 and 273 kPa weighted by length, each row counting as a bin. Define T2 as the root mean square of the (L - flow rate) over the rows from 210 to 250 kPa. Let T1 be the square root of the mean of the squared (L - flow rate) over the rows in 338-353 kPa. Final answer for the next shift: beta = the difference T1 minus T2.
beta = 12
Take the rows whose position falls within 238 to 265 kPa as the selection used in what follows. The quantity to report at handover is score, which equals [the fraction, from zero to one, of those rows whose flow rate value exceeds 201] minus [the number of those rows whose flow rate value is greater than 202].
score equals 0.0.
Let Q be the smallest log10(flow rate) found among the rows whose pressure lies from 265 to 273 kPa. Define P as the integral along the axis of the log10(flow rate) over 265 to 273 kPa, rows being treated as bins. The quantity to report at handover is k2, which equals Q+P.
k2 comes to 20.3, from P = 18.0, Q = 2.25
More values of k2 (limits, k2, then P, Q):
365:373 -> 21.0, 18.7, 2.32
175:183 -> 21.1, 18.7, 2.34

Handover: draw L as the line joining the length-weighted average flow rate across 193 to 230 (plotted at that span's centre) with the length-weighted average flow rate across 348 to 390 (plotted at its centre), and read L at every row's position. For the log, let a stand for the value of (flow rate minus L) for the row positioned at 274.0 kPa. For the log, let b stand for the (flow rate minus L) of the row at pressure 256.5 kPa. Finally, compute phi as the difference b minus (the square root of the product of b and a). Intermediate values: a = -20.0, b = -23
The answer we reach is -44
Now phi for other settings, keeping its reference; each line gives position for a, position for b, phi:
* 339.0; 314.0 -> -55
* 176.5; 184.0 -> -1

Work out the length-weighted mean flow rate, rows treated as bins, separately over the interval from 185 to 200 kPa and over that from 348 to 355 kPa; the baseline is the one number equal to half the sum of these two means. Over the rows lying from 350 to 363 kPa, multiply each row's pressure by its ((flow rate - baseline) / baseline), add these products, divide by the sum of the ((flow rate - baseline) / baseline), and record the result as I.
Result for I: 355.4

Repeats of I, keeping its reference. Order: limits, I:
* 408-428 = 422.0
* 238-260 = 252.4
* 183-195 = 189.2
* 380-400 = 384.9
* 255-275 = 265.1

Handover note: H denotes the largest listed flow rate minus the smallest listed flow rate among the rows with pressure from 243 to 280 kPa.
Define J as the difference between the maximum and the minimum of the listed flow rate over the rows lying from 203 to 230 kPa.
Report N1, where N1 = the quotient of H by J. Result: 1.0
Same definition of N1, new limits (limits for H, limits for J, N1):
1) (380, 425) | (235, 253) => 1.5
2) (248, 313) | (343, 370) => 0.9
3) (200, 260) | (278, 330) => 0.7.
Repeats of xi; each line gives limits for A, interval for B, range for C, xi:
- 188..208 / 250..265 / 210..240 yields 0.92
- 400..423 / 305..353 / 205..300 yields 0.89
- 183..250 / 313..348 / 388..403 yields 0.95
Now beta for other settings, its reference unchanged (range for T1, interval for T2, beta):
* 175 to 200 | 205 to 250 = 11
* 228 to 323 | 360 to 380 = 4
